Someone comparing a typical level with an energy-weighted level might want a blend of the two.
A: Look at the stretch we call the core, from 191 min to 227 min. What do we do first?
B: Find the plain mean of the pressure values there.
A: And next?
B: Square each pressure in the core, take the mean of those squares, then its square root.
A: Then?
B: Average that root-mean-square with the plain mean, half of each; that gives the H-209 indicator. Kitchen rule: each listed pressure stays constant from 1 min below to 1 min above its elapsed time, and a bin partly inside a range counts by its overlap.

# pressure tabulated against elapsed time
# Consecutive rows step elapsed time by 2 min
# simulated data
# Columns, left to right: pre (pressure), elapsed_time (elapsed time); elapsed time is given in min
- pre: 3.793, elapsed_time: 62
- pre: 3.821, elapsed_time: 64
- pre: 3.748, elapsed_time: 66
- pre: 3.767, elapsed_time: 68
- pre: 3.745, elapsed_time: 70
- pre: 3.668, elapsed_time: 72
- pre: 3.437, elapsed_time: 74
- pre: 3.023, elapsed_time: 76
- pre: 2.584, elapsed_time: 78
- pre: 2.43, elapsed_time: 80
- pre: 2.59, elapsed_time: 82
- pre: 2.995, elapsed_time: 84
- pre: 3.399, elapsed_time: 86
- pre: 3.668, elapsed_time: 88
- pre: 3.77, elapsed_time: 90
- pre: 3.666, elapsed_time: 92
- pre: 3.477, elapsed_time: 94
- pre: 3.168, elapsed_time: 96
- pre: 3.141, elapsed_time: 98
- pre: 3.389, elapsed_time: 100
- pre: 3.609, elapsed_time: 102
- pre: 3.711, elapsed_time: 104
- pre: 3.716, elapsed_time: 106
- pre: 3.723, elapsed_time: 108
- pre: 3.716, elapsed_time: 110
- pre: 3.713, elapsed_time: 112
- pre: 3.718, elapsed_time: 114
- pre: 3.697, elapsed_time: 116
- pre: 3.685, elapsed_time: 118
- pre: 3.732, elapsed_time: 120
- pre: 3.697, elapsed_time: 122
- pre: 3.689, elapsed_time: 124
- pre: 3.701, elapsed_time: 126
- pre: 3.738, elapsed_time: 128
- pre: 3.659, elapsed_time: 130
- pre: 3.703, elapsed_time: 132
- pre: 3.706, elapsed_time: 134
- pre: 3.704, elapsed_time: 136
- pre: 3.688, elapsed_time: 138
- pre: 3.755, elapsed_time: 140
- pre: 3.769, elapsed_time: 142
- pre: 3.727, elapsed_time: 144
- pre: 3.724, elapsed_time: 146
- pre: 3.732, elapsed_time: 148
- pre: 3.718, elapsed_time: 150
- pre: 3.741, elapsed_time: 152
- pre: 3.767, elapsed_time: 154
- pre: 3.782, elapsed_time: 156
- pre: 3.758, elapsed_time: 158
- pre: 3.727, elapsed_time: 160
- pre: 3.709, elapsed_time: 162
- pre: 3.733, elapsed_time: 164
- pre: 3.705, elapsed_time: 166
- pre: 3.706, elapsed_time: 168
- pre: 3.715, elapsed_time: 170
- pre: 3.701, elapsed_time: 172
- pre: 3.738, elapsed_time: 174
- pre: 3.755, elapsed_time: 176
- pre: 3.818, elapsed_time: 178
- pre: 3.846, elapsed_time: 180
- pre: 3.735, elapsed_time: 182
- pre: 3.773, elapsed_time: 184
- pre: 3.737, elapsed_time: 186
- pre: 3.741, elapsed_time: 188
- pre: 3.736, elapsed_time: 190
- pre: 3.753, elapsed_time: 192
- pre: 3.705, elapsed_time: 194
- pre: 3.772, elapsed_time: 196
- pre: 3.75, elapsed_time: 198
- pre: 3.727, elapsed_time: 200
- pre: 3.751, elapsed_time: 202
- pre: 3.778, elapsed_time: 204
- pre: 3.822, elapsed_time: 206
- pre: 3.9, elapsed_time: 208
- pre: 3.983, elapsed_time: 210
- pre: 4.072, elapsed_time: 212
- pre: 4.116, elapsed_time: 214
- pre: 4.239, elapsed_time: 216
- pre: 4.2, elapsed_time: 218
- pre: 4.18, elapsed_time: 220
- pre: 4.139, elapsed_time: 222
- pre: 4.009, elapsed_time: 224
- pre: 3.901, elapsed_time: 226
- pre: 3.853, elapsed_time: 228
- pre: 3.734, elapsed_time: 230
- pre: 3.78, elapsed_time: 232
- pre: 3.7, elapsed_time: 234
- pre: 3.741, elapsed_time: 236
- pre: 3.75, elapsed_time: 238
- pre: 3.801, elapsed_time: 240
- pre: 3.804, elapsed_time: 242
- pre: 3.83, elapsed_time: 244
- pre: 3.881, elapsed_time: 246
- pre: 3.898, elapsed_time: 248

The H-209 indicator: 3.94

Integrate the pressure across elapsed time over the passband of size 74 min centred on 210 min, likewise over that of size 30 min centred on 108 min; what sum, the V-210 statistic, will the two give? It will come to 393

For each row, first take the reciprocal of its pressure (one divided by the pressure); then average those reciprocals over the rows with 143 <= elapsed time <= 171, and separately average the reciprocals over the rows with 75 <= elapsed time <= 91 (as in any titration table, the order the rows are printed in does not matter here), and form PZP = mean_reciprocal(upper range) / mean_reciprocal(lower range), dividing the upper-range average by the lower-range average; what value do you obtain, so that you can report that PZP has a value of 0.800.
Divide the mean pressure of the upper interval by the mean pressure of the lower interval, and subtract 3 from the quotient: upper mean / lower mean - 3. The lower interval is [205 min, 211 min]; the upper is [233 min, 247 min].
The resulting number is -2.03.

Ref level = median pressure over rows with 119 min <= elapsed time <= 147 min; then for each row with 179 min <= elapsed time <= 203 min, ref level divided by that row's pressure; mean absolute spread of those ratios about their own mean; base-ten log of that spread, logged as -2.23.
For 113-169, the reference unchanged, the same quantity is -2.21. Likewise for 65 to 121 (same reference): -0.95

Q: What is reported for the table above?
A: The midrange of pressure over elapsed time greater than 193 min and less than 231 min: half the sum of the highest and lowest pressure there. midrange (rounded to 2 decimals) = 3.97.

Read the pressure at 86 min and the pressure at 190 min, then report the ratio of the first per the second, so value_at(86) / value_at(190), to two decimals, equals 0.91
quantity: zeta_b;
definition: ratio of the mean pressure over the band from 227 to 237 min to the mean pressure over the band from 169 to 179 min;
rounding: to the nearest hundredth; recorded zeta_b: 1.00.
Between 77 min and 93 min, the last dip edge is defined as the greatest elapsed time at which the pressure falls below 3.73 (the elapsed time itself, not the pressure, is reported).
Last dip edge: 92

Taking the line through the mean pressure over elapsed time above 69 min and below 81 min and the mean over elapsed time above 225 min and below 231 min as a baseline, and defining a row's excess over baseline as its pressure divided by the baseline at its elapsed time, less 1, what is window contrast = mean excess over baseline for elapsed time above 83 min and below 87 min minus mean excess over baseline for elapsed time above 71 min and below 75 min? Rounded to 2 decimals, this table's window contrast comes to -0.13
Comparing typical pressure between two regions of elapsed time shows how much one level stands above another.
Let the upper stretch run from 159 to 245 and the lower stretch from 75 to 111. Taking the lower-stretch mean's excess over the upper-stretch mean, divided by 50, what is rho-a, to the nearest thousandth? -0.010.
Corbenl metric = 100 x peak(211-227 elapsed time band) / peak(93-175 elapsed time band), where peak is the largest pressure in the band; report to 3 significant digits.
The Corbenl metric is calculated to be 112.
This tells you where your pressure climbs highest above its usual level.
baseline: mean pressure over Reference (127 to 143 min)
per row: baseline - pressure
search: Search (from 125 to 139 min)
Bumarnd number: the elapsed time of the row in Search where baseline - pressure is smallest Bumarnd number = 128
